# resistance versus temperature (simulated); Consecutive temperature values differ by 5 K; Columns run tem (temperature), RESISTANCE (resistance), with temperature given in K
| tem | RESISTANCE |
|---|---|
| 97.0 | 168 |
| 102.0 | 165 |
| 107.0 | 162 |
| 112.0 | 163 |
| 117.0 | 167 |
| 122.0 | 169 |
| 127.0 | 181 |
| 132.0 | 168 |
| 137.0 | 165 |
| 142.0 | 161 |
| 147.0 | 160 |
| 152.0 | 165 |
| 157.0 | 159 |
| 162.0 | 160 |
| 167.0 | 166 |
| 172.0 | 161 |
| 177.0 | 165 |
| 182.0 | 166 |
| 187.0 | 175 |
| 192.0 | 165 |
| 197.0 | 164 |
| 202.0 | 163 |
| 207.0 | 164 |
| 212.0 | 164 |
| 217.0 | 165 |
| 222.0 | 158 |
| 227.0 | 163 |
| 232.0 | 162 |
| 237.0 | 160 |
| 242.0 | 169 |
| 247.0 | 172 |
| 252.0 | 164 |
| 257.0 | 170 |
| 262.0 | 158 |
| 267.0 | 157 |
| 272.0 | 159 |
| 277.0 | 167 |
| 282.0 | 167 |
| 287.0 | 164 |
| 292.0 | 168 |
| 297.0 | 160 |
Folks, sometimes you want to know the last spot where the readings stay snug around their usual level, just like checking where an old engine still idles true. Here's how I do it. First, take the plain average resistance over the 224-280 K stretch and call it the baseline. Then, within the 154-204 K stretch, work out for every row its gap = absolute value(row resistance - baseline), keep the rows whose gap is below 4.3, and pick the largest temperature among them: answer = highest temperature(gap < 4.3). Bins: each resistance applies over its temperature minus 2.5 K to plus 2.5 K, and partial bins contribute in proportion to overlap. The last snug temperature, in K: 202.0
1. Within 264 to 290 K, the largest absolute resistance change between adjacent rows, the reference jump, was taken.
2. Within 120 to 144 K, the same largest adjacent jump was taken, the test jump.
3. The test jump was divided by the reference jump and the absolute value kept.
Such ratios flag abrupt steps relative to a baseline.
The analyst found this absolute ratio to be 1.6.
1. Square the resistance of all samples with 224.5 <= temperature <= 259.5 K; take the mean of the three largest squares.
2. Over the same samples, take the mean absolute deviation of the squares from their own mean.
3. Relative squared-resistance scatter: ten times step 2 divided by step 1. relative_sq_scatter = 0.45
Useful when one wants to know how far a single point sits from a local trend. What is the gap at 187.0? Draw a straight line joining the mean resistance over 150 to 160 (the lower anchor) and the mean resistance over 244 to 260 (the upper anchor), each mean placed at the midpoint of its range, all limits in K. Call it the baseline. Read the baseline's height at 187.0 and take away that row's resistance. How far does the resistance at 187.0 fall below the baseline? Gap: -11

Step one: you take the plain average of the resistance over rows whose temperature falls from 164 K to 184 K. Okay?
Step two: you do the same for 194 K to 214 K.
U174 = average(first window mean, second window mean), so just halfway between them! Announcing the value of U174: 164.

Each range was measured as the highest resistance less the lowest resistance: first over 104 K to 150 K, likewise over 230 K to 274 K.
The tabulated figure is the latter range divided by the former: 0.7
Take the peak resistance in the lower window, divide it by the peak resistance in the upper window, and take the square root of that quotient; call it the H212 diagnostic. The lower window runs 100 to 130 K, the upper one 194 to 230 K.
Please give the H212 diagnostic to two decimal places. 1.05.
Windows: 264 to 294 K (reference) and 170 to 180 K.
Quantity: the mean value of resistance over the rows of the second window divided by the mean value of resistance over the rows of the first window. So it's 1.00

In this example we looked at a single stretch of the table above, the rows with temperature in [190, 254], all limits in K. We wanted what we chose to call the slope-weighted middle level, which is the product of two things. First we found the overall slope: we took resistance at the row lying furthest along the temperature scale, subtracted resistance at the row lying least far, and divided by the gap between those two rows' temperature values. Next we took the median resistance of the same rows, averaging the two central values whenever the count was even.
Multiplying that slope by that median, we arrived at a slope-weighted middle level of -3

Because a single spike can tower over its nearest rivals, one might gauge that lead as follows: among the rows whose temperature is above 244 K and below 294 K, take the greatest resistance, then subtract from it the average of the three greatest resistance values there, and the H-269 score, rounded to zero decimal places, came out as 2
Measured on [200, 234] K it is 1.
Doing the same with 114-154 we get 8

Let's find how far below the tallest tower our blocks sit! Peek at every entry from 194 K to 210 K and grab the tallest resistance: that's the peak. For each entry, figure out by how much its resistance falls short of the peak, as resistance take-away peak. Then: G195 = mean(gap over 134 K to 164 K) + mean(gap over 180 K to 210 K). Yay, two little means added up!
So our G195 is 0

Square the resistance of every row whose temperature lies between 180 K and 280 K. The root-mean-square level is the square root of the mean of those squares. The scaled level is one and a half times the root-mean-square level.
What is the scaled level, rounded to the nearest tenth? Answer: 246.5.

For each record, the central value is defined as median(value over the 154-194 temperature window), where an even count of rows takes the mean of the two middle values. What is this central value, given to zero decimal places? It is 165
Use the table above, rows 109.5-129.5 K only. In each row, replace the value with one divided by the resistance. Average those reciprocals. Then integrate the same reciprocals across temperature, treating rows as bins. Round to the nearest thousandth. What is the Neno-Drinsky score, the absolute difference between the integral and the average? 0.112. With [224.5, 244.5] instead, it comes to 0.116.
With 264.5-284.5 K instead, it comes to 0.117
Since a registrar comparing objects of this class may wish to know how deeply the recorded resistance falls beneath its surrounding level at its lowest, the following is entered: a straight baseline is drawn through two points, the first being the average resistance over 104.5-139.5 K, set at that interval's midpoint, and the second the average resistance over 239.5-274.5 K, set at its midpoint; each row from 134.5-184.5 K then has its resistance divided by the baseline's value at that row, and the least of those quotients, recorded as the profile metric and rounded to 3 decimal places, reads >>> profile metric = 0.953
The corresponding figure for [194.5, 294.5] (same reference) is 0.957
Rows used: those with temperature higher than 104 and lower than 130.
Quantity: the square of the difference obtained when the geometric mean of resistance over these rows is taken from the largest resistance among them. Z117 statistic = 162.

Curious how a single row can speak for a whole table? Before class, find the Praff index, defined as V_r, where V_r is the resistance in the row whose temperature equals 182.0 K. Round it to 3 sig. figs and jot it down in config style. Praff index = 166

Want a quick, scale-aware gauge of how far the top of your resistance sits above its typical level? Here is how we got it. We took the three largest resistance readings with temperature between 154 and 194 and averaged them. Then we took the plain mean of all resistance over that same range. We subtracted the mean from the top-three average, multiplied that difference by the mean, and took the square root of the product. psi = 26.8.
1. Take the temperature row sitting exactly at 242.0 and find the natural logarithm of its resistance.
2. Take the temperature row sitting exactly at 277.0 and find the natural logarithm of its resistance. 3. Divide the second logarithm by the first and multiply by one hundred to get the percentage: 100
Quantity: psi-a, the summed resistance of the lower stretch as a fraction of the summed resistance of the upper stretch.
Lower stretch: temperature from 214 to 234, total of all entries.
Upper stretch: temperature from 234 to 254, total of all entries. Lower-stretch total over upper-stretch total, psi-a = 0.97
